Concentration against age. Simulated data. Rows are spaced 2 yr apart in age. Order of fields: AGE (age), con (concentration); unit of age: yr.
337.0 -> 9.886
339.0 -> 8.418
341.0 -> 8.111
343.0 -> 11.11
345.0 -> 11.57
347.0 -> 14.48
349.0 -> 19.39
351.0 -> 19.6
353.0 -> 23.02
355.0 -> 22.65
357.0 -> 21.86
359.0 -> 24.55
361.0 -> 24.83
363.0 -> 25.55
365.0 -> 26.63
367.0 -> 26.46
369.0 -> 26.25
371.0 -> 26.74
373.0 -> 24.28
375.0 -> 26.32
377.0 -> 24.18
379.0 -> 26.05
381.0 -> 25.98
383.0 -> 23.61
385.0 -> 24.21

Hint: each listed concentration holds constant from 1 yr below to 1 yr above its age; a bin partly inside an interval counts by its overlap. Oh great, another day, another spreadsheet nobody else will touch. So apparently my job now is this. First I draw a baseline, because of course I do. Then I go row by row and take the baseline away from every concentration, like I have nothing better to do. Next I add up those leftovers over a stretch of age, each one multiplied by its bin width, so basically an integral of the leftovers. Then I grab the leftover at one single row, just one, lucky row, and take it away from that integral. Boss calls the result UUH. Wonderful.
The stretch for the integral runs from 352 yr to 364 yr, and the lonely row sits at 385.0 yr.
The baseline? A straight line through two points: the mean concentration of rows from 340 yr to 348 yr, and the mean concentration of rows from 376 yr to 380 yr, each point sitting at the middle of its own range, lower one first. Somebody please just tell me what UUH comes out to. 85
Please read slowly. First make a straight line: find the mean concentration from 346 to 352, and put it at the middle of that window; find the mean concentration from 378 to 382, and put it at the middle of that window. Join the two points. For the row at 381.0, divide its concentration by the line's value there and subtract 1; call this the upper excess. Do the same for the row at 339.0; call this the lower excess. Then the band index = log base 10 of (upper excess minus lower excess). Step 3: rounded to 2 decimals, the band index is -0.36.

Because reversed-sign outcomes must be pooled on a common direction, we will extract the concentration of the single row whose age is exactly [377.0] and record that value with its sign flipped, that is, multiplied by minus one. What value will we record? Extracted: -24.2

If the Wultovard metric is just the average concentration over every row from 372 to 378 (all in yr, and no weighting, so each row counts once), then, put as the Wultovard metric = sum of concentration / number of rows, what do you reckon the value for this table 25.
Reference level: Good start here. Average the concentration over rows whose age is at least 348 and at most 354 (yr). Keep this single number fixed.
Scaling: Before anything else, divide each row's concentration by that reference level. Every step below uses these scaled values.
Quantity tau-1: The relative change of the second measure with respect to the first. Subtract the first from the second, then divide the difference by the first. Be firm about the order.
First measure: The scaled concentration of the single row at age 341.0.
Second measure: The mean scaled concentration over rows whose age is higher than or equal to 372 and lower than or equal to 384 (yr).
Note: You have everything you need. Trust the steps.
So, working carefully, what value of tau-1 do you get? 2.1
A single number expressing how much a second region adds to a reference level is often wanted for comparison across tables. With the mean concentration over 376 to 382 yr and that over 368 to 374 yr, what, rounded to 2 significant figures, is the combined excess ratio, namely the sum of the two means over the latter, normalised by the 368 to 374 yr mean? 2.0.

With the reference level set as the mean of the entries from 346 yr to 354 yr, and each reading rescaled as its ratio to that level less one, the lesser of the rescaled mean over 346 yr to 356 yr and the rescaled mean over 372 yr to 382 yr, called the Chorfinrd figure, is 0.0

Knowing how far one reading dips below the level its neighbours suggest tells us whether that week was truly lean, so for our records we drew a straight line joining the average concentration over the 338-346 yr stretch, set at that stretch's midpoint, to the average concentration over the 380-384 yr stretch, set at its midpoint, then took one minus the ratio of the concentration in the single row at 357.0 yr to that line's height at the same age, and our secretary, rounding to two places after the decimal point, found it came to -0.42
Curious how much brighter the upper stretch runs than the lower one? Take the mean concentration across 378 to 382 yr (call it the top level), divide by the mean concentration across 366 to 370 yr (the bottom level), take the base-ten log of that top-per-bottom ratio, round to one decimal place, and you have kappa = 0.0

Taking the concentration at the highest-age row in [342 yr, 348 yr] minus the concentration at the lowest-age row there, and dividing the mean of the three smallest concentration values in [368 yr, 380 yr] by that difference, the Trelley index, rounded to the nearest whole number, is 7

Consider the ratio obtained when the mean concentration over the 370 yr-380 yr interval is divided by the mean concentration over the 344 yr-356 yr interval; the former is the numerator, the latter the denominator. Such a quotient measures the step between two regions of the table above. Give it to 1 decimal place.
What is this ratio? 1.4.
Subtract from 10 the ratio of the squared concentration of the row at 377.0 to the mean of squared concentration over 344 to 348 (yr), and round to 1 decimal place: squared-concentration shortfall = 6.6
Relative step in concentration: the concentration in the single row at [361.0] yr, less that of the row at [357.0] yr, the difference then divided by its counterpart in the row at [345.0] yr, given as 0.26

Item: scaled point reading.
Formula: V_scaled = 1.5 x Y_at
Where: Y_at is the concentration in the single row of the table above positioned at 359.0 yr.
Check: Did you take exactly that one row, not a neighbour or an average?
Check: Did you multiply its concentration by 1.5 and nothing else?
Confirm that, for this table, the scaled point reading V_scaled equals 36.8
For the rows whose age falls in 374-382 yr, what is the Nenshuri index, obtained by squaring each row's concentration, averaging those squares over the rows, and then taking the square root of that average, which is 25.6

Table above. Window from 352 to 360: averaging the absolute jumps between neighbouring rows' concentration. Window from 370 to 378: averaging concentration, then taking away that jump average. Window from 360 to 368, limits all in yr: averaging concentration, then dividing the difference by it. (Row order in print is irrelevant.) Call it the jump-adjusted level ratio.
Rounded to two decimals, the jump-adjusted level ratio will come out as 0.93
